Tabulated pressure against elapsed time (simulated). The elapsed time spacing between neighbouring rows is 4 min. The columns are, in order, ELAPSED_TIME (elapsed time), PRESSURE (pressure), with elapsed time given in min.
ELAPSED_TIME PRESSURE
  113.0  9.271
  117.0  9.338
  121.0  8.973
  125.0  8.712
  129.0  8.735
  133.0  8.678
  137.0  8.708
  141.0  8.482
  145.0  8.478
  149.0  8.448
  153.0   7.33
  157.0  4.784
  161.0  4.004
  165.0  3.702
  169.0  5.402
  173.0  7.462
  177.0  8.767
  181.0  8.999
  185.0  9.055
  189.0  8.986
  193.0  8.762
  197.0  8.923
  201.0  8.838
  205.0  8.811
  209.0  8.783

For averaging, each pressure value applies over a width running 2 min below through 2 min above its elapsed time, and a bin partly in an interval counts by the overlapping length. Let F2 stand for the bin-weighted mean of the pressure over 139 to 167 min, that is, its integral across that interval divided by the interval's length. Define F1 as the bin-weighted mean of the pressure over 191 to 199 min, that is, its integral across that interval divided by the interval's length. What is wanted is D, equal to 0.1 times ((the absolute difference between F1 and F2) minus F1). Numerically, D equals -0.6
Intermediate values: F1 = 8.8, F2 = 6.46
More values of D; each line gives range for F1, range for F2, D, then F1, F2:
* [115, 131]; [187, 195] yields -0.9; 8.9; 8.87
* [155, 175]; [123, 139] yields -0.1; 5.1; 8.71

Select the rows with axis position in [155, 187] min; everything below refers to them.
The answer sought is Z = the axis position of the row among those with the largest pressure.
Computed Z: 185.0 min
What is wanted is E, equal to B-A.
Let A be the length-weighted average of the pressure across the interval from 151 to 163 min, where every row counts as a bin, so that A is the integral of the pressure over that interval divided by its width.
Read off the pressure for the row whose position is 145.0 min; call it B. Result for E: 3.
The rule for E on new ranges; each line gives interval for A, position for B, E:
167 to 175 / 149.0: 2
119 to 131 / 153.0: -1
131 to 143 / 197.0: 0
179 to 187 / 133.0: 0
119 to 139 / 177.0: 0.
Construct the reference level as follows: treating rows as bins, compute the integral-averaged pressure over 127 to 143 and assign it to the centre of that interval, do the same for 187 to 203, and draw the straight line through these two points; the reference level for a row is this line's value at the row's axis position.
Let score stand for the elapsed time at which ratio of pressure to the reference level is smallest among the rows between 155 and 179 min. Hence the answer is 165.0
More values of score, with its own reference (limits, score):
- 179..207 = 193.0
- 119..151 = 149.0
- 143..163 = 161.0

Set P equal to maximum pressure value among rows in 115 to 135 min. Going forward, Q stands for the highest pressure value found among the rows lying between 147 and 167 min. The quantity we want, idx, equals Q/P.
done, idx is 0.90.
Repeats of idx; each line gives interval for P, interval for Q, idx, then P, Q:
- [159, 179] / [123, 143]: 1.00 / 8.767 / 8.735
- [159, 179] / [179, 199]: 1.03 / 8.767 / 9.055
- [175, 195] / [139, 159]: 0.94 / 9.055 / 8.482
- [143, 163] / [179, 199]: 1.07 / 8.478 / 9.055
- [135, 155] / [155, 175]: 0.86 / 8.708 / 7.462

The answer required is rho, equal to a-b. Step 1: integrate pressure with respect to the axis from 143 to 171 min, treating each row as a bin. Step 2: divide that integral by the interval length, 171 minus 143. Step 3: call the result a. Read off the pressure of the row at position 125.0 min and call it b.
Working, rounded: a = 6.0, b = 8.712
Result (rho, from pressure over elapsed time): -2.7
